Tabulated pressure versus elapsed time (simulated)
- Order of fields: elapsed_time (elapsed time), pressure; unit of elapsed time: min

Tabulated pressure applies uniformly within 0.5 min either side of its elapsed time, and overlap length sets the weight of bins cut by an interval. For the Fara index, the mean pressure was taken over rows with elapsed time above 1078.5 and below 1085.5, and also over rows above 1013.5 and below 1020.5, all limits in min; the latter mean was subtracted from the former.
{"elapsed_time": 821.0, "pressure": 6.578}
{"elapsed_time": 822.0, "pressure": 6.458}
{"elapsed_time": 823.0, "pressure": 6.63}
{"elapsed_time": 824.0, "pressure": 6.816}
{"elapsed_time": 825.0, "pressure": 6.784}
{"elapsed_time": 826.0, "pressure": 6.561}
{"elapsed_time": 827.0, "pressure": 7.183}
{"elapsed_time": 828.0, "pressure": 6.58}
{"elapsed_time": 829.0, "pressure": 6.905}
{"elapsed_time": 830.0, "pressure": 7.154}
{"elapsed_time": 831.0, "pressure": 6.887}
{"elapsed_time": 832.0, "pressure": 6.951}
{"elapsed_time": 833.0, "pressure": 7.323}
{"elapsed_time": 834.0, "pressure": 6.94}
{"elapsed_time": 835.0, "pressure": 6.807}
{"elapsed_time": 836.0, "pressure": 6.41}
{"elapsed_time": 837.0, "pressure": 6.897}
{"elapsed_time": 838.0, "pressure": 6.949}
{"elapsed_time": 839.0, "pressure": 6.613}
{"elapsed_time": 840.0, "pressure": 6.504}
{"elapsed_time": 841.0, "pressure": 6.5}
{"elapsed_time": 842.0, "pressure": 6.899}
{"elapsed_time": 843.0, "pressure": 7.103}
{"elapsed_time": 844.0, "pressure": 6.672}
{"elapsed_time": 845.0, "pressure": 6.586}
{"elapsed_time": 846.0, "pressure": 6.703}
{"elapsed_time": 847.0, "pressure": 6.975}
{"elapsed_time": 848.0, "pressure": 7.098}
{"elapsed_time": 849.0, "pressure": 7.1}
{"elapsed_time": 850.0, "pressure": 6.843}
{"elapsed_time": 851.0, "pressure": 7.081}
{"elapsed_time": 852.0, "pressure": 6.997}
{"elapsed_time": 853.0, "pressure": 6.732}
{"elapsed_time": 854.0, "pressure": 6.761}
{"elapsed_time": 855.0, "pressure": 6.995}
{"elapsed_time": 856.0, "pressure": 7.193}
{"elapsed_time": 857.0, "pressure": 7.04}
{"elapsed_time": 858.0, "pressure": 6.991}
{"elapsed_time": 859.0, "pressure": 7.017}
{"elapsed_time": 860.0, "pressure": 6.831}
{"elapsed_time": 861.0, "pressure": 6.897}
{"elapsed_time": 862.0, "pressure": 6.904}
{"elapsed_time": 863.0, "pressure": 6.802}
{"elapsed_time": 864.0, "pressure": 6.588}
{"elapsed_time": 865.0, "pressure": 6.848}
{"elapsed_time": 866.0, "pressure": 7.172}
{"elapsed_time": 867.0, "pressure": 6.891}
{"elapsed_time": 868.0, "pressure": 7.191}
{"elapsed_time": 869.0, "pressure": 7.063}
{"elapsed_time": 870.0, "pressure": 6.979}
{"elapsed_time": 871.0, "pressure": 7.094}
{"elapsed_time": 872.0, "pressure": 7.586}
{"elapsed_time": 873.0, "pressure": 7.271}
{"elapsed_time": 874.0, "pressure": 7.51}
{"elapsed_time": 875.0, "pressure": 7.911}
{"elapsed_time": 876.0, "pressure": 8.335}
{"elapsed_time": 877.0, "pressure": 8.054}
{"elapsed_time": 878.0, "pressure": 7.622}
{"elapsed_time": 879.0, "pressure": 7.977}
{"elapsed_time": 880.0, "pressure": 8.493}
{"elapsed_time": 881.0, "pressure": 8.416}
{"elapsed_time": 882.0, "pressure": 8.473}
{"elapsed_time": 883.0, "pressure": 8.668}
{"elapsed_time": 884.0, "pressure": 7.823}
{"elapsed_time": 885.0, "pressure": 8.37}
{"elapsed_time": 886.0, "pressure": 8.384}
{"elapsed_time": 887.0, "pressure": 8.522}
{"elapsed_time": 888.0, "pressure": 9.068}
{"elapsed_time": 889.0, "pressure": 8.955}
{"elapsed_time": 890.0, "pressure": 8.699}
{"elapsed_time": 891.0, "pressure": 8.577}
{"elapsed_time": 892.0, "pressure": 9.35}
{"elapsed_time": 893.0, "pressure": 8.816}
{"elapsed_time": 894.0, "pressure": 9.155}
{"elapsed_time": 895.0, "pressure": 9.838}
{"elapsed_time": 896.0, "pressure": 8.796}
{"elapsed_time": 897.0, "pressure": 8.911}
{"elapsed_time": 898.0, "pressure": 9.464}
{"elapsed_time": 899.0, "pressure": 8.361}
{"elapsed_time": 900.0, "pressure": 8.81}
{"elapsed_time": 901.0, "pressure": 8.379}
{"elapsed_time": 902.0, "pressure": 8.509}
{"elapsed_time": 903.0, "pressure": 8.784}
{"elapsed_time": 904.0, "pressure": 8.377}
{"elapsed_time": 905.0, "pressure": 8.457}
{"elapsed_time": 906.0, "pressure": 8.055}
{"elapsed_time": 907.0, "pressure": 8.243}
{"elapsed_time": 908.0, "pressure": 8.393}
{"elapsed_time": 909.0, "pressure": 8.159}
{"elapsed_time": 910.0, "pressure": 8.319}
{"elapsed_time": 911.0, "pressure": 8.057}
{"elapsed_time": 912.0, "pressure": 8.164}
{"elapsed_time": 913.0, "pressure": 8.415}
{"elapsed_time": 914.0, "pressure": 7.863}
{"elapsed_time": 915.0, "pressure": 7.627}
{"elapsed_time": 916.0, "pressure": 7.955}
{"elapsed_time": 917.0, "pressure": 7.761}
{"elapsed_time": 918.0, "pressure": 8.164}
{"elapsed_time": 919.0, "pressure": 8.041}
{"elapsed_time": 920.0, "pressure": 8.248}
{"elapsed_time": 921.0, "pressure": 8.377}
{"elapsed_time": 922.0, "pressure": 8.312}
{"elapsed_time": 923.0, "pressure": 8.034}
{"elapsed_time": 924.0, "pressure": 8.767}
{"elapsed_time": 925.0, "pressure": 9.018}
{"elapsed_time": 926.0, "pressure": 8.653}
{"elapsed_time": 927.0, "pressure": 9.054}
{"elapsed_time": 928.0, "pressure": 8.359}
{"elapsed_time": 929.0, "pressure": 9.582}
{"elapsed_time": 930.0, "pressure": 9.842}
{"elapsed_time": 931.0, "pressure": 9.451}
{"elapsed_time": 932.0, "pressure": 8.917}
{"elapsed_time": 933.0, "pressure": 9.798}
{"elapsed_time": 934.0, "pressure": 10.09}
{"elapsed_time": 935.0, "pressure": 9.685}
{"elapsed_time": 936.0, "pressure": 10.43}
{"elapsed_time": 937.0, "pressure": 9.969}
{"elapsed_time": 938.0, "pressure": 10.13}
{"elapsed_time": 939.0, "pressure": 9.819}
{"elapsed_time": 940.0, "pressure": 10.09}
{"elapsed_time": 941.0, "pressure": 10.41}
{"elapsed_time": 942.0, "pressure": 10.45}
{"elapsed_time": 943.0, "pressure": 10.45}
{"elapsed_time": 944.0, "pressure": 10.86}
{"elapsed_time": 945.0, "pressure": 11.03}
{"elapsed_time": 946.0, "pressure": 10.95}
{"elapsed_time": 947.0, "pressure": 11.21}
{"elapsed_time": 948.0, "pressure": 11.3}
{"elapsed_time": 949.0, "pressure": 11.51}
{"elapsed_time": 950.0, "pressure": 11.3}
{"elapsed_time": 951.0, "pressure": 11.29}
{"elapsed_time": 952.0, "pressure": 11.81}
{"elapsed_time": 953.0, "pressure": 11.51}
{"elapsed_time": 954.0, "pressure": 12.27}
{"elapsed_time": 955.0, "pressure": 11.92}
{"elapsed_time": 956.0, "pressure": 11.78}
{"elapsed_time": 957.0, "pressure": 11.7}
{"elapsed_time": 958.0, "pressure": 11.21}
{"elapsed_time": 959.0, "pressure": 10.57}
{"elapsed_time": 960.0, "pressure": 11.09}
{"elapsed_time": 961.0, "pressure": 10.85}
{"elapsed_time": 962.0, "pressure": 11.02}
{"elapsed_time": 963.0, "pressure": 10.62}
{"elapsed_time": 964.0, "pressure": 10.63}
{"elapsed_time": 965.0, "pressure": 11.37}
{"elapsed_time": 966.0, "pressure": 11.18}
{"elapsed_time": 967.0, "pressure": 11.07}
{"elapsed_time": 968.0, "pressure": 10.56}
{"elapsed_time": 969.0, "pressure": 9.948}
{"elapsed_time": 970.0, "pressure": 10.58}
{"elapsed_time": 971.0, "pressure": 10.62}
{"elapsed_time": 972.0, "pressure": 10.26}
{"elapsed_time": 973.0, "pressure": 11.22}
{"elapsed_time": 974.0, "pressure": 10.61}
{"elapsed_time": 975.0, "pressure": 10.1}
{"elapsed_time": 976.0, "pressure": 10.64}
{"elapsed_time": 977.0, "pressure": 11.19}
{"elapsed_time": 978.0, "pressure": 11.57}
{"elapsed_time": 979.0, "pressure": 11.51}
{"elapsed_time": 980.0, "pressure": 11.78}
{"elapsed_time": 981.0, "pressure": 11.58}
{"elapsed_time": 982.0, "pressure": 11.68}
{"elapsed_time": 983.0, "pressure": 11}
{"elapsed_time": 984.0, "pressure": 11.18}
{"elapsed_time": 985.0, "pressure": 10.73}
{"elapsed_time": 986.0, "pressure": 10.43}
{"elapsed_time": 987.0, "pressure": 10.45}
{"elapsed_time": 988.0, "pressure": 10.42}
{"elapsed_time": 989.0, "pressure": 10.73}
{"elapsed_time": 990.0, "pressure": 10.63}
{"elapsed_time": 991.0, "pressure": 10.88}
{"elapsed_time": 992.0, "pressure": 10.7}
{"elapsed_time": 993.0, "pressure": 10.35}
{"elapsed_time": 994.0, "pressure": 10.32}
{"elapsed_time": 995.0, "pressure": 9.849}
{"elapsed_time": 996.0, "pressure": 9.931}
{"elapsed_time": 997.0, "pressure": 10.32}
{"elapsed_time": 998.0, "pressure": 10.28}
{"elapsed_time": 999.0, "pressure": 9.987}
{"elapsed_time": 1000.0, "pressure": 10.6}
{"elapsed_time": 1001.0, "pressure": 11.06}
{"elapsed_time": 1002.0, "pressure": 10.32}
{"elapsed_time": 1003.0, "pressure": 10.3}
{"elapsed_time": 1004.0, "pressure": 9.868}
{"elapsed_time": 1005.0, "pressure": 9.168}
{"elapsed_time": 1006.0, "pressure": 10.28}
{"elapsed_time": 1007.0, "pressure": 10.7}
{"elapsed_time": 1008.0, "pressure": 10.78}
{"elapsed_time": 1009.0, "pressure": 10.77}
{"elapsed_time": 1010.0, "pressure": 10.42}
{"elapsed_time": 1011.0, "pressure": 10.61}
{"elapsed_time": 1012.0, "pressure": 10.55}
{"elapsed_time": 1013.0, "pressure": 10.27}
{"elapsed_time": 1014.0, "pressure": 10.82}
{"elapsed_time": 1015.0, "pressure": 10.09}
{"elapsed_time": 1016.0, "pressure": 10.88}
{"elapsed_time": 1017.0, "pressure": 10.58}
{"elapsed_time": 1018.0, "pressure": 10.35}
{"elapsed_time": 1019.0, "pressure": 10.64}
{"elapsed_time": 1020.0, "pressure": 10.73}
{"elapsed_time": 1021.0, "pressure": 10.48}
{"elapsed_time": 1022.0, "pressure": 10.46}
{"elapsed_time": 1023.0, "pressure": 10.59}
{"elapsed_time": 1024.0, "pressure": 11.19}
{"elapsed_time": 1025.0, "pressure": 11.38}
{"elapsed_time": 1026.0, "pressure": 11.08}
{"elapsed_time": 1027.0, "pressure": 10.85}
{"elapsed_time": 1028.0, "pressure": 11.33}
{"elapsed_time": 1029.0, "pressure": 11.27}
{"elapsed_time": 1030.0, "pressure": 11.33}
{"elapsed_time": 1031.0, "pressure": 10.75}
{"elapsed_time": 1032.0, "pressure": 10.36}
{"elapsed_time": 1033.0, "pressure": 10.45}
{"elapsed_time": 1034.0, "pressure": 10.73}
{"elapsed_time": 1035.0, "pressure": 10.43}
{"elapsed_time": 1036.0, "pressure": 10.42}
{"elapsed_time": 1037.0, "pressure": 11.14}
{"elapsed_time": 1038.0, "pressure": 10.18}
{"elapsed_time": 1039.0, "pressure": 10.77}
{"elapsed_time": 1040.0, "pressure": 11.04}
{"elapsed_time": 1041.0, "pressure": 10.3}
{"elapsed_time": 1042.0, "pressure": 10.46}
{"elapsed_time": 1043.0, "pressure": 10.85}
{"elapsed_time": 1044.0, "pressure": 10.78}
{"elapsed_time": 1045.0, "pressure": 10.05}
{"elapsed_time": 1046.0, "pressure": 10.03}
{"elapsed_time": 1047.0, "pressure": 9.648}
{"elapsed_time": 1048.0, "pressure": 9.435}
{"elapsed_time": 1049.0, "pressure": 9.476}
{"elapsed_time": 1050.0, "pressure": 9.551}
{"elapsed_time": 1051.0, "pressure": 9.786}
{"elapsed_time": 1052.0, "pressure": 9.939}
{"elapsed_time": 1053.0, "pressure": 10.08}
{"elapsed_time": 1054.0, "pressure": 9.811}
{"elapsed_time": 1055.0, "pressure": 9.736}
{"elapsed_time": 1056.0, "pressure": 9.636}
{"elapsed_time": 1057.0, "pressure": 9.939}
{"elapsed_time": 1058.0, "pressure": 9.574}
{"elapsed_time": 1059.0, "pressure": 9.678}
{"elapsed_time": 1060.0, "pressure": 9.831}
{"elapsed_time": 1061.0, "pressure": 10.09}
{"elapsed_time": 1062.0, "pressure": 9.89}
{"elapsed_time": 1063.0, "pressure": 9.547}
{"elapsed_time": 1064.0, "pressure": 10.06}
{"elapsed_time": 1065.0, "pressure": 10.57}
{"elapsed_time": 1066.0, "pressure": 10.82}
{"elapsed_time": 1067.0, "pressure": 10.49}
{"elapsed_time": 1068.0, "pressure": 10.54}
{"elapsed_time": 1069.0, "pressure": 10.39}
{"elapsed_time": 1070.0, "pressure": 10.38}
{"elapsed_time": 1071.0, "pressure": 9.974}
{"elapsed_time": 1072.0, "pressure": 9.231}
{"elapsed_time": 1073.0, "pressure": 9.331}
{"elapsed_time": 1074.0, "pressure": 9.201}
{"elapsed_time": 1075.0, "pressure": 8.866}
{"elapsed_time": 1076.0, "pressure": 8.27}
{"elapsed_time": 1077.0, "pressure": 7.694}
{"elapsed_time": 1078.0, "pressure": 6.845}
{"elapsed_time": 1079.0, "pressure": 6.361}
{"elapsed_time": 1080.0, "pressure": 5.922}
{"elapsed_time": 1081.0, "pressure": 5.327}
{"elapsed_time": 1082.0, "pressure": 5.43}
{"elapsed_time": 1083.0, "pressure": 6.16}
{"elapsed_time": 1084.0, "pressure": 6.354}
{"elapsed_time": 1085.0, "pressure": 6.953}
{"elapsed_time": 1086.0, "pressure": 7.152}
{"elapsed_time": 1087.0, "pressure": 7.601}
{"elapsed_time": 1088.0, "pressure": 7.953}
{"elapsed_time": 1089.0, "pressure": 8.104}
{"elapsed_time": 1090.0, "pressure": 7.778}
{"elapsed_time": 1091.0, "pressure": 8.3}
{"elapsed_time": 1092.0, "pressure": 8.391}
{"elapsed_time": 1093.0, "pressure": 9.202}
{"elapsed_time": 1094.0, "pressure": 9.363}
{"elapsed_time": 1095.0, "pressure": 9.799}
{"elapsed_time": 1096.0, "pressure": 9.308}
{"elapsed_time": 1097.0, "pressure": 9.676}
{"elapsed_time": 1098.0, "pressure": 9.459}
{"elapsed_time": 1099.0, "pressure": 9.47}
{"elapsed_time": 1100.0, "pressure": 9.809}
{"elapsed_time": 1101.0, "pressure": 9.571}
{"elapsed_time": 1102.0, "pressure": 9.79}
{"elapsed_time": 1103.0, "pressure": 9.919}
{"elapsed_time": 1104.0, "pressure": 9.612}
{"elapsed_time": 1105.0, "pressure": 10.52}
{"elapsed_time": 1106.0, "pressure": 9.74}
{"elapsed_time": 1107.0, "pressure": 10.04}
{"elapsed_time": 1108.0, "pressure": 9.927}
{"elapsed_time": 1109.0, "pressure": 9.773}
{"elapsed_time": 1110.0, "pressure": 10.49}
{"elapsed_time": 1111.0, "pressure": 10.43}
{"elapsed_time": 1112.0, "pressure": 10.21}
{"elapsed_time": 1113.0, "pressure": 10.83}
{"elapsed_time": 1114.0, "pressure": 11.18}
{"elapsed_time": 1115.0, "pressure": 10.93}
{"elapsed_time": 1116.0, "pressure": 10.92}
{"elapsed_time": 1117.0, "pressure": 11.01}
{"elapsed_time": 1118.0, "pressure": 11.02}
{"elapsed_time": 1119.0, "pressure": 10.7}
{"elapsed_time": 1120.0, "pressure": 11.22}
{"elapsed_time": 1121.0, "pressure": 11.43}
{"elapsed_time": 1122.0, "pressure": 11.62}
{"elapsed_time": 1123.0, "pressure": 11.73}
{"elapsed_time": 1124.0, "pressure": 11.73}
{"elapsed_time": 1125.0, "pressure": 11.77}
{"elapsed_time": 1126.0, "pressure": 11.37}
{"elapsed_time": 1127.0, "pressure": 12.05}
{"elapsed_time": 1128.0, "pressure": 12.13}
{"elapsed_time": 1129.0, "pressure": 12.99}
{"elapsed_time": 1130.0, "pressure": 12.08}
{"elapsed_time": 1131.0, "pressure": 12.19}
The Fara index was -4.5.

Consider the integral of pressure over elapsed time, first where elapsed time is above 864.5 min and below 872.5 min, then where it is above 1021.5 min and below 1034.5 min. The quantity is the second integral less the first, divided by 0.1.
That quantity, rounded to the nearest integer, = 849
